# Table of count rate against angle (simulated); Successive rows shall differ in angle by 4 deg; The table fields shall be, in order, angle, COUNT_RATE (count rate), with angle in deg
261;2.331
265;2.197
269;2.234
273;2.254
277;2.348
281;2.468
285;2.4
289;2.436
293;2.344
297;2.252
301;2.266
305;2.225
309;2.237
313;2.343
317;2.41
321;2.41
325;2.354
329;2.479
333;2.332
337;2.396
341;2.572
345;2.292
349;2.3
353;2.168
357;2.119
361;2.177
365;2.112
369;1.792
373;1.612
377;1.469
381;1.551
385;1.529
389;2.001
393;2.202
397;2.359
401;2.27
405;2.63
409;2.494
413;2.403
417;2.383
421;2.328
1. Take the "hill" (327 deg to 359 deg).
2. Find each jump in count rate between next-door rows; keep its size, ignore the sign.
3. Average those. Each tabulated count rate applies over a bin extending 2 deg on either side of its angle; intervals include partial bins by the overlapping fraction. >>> 0.12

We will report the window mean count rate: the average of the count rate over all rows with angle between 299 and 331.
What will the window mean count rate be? 2.34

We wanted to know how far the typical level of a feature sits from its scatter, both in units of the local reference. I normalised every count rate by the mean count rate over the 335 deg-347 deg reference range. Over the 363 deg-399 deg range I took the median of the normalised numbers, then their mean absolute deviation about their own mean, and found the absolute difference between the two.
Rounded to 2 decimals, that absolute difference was 0.62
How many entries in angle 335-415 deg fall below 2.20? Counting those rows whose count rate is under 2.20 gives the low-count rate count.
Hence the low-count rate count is 10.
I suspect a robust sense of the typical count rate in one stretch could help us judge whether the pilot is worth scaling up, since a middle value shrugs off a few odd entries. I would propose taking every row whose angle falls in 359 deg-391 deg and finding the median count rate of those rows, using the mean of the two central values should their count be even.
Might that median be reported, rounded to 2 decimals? 1.70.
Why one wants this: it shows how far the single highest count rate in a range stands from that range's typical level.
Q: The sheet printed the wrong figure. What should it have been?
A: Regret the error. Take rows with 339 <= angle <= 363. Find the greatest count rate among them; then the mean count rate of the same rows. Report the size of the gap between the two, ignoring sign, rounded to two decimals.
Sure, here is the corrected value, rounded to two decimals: 0.30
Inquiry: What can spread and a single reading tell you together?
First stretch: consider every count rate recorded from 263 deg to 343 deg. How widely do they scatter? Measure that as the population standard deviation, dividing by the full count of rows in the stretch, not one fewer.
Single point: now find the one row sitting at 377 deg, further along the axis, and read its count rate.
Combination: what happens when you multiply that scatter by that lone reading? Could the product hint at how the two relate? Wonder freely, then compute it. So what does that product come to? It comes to 0.143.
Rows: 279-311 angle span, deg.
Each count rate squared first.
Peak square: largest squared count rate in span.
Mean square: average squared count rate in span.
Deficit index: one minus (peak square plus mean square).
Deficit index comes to -10.5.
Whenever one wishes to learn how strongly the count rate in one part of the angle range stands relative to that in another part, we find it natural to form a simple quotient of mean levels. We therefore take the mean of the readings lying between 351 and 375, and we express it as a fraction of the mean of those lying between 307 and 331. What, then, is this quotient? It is 0.84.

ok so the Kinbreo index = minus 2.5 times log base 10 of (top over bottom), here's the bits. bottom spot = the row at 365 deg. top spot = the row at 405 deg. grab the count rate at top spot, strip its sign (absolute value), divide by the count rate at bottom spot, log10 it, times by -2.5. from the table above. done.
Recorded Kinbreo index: -0.24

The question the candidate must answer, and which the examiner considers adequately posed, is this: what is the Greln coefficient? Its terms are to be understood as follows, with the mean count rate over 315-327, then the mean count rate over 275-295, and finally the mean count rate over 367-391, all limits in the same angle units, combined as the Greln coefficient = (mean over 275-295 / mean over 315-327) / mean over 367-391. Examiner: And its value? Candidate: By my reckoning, 0.605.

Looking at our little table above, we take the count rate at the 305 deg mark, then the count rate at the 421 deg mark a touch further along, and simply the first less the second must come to -0.10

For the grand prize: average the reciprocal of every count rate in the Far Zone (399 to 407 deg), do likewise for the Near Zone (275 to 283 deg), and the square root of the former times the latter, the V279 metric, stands 0.41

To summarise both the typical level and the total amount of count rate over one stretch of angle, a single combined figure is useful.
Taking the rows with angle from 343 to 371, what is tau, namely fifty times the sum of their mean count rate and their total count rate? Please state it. 855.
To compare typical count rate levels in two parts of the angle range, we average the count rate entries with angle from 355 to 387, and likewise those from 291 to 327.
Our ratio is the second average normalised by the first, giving 1.29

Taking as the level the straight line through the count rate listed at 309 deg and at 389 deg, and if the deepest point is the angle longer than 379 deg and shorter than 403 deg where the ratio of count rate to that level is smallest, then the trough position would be 385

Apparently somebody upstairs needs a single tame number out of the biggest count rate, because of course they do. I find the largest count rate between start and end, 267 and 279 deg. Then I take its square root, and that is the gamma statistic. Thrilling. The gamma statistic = 1.532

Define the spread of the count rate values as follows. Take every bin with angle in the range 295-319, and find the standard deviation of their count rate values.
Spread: 0.07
